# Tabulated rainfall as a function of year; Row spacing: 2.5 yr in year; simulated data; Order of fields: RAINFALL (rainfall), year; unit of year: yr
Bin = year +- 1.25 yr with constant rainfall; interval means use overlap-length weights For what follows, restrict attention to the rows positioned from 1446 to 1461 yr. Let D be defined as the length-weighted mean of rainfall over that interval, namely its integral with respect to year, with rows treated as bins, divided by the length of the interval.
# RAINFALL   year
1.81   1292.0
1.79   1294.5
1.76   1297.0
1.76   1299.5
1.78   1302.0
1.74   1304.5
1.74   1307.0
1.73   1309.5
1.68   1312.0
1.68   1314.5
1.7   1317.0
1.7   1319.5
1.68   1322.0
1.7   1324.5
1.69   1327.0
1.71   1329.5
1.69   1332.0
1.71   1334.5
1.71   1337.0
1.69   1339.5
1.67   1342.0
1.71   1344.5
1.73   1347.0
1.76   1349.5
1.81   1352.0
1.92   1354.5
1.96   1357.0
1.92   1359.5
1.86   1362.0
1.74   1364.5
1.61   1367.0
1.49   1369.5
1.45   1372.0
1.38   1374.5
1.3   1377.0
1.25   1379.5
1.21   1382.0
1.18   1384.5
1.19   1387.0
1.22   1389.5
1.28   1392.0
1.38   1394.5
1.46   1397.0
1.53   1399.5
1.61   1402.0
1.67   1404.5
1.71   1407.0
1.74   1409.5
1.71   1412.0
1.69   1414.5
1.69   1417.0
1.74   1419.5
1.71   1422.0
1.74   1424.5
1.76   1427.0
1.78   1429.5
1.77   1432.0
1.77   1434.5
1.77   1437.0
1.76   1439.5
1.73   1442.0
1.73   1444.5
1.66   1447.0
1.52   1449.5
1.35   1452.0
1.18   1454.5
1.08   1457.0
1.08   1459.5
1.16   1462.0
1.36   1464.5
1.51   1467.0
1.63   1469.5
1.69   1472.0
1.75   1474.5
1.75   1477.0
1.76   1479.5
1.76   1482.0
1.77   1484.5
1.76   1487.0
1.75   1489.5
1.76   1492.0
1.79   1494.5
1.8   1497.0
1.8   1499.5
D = 1.30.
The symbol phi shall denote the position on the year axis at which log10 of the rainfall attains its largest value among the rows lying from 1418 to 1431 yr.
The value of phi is 1429.5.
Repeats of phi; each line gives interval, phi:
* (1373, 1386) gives 1374.5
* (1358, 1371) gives 1359.5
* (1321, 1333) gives 1329.5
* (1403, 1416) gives 1409.5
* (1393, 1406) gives 1404.5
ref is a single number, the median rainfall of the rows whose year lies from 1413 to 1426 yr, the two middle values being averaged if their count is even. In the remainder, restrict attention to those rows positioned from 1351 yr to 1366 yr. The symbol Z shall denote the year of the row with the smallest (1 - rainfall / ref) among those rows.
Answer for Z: 1357.0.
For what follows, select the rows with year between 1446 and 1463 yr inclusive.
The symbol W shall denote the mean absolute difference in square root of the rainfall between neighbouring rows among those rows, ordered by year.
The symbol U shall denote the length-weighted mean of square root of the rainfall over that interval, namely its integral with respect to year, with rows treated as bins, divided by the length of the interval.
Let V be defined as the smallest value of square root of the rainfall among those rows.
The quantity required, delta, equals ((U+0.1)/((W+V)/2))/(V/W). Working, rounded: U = 1.13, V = 1.04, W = 0.048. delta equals 0.10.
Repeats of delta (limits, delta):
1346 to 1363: 0.03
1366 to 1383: 0.06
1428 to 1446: 0.01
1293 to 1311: 0.01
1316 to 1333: 0.01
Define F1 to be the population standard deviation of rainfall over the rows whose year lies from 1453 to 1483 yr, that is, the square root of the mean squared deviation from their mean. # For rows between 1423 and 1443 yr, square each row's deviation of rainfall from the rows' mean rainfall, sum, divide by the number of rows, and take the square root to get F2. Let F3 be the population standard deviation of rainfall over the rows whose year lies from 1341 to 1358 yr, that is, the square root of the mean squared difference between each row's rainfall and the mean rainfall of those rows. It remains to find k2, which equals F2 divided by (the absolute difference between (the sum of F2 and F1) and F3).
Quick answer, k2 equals 0.1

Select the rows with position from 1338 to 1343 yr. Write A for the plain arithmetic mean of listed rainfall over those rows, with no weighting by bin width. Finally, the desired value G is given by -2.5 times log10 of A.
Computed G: -0.56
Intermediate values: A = 1.680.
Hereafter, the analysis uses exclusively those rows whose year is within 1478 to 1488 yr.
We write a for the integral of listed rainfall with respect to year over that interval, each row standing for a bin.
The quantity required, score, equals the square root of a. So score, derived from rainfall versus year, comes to 4.20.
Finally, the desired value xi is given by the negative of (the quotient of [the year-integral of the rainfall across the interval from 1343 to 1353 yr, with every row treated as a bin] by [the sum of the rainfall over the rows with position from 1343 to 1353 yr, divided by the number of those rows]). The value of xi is -10.0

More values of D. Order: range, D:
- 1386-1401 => 1.35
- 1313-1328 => 1.69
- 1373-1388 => 1.26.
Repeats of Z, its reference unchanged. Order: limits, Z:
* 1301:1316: 1302.0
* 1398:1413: 1409.5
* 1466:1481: 1479.5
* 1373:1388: 1374.5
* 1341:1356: 1354.5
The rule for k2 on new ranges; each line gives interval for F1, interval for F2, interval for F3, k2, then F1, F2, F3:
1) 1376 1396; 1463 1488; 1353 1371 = 4.8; 0.063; 0.13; 0.17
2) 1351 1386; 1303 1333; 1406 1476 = 0.3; 0.278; 0.02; 0.22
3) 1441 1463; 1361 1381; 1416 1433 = 0.5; 0.261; 0.20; 0.03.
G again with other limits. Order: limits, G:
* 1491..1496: -0.62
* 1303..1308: -0.60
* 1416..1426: -0.59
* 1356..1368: -0.65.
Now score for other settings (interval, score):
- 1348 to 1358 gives 4.31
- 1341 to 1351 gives 4.15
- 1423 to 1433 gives 4.20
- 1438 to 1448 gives 4.15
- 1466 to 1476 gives 4.06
